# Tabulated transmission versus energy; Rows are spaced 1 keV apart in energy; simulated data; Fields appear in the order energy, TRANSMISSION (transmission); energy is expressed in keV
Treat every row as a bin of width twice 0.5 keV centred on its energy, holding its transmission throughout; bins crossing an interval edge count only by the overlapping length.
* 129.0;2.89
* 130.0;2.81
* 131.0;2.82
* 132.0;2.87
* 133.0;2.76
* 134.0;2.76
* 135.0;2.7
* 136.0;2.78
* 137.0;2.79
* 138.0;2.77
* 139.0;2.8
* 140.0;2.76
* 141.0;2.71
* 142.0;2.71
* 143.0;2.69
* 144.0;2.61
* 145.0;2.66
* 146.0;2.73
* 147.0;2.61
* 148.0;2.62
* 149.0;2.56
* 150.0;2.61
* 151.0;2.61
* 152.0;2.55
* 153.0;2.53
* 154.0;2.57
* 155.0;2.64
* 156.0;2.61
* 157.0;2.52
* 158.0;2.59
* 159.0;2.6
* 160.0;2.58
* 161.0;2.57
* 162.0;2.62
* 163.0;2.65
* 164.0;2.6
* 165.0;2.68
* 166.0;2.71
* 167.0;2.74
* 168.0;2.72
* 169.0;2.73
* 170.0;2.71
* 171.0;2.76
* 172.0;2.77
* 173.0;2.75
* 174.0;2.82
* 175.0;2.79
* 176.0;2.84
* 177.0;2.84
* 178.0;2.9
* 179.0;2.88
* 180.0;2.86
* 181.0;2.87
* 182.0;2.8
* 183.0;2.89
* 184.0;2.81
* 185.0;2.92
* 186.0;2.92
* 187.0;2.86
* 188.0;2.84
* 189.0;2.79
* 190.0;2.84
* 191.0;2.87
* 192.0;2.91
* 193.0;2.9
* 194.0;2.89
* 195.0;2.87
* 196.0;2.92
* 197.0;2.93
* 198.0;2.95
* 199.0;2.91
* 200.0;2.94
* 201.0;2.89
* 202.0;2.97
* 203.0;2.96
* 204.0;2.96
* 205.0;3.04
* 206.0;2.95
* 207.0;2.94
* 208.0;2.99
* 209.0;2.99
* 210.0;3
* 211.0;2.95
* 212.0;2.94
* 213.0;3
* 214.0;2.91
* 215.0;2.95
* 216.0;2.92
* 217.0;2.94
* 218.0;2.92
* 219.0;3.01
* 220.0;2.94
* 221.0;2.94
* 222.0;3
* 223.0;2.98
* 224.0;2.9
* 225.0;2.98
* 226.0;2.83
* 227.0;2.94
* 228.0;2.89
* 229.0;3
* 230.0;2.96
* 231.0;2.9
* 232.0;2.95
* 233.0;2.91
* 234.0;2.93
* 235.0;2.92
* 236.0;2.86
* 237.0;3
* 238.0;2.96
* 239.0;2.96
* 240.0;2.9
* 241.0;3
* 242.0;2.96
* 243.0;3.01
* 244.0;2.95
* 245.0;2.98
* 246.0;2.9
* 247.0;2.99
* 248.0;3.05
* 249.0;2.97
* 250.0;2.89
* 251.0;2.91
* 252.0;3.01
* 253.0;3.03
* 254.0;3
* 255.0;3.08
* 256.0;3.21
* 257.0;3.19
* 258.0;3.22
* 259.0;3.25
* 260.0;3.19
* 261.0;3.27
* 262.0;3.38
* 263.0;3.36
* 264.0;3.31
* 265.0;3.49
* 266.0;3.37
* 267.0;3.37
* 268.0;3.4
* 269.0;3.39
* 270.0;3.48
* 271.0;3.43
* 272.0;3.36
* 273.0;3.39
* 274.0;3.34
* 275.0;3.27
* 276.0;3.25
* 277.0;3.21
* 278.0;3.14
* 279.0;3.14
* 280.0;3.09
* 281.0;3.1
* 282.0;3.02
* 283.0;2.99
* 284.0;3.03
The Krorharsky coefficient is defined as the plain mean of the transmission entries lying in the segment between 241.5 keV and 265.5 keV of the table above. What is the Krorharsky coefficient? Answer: 3.1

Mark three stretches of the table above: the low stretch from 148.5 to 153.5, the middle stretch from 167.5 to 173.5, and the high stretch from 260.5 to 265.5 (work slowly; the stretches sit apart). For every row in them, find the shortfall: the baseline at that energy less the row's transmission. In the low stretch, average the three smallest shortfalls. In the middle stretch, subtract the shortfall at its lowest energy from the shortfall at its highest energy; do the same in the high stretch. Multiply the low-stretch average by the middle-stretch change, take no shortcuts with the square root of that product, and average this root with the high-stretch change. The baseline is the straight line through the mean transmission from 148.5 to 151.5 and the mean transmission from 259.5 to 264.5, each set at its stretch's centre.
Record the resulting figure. -0.10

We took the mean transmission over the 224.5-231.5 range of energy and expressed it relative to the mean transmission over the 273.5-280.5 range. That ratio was 0.91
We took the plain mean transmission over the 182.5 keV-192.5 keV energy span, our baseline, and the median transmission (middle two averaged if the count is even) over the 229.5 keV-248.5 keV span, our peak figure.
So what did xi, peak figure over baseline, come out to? 1.03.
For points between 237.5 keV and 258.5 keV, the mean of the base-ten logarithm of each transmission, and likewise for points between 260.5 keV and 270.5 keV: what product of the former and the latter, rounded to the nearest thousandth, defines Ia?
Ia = 0.253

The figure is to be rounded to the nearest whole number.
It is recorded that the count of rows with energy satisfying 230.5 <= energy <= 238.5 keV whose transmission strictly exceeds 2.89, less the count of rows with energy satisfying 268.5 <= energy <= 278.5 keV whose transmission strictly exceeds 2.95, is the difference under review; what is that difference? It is -3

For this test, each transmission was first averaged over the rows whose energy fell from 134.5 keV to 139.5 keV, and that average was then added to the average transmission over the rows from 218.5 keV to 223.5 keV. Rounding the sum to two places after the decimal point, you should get 5.74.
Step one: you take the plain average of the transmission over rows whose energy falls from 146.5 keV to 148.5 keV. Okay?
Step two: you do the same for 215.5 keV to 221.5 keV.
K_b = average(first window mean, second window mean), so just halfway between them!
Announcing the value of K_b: 2.78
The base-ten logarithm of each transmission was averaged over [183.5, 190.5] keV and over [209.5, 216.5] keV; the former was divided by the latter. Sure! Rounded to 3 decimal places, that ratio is 0.969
